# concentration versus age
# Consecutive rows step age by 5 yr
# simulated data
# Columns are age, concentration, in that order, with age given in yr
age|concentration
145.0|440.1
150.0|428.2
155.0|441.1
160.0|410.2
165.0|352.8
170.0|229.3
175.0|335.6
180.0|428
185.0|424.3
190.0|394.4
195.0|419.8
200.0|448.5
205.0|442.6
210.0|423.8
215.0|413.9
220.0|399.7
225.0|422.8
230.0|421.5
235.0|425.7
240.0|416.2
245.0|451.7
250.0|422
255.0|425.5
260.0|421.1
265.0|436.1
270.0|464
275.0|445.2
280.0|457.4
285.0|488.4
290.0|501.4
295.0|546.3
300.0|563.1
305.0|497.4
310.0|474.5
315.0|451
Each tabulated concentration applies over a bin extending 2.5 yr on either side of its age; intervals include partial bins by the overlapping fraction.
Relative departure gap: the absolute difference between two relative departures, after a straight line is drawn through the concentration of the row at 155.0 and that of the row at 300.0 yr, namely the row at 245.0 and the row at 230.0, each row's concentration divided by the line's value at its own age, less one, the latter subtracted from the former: 0.04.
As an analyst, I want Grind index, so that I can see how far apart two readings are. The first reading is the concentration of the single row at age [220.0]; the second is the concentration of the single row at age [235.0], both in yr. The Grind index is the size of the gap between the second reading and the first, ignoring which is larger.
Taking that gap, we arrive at 26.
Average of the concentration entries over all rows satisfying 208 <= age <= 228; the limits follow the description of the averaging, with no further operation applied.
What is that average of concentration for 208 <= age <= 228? 415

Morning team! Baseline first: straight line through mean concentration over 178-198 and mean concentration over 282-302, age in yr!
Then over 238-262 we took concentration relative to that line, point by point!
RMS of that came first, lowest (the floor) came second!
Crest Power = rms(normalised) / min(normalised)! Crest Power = 1.04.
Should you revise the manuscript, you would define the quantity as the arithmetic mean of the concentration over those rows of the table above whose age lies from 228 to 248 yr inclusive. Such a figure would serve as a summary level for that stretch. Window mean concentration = 429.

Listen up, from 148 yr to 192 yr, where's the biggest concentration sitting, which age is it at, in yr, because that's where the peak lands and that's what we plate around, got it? 155.0 yr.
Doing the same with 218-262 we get 245.0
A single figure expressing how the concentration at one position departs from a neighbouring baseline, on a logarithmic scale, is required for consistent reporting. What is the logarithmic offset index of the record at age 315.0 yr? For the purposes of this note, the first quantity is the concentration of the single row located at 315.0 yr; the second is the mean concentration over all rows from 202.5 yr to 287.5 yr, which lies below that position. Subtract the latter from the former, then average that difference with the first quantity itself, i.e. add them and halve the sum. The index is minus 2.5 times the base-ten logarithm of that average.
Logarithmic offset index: -5.92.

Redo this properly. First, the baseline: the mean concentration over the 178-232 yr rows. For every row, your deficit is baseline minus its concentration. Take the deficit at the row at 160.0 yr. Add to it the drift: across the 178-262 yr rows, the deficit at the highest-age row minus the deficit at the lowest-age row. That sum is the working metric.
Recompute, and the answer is 18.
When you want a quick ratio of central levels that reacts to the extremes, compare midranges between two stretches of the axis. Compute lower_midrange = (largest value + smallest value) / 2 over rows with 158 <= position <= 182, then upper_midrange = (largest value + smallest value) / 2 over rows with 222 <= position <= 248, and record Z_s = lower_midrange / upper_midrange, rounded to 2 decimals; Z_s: 0.76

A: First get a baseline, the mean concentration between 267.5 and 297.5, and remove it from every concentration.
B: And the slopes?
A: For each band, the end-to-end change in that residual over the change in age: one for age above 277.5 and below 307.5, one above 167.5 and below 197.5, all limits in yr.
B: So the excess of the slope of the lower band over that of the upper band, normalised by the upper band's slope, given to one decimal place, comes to 3.8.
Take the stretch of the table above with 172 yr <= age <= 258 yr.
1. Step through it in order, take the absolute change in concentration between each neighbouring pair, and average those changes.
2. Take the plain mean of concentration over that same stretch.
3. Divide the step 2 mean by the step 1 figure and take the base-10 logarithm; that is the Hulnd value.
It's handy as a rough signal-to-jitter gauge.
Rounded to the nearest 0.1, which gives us 1.3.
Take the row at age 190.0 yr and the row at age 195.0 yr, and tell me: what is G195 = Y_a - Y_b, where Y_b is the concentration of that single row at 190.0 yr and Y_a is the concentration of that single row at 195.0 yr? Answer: 25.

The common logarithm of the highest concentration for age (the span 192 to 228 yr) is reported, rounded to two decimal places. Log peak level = 2.65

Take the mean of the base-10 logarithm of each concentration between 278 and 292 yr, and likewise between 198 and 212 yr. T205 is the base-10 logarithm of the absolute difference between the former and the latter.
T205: -1.38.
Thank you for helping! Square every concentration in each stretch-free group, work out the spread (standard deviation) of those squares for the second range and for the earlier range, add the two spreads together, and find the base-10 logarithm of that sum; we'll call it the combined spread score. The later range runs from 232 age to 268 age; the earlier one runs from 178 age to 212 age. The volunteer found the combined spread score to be 4.4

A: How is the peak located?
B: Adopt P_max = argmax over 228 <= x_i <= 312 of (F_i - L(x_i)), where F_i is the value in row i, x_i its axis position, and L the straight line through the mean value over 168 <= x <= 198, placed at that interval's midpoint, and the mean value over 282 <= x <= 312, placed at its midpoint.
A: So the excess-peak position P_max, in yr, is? 300.0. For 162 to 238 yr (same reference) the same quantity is 180.0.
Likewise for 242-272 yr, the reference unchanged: 245.0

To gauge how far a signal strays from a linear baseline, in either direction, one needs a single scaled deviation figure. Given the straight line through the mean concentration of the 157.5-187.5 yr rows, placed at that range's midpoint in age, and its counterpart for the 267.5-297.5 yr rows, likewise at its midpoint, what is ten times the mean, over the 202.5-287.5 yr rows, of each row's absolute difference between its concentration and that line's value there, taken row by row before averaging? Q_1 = 182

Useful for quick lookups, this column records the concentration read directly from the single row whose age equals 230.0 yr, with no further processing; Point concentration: 421.5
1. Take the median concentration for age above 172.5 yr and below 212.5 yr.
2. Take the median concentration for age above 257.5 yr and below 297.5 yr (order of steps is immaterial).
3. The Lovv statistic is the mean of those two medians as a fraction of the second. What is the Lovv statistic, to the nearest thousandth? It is 0.960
